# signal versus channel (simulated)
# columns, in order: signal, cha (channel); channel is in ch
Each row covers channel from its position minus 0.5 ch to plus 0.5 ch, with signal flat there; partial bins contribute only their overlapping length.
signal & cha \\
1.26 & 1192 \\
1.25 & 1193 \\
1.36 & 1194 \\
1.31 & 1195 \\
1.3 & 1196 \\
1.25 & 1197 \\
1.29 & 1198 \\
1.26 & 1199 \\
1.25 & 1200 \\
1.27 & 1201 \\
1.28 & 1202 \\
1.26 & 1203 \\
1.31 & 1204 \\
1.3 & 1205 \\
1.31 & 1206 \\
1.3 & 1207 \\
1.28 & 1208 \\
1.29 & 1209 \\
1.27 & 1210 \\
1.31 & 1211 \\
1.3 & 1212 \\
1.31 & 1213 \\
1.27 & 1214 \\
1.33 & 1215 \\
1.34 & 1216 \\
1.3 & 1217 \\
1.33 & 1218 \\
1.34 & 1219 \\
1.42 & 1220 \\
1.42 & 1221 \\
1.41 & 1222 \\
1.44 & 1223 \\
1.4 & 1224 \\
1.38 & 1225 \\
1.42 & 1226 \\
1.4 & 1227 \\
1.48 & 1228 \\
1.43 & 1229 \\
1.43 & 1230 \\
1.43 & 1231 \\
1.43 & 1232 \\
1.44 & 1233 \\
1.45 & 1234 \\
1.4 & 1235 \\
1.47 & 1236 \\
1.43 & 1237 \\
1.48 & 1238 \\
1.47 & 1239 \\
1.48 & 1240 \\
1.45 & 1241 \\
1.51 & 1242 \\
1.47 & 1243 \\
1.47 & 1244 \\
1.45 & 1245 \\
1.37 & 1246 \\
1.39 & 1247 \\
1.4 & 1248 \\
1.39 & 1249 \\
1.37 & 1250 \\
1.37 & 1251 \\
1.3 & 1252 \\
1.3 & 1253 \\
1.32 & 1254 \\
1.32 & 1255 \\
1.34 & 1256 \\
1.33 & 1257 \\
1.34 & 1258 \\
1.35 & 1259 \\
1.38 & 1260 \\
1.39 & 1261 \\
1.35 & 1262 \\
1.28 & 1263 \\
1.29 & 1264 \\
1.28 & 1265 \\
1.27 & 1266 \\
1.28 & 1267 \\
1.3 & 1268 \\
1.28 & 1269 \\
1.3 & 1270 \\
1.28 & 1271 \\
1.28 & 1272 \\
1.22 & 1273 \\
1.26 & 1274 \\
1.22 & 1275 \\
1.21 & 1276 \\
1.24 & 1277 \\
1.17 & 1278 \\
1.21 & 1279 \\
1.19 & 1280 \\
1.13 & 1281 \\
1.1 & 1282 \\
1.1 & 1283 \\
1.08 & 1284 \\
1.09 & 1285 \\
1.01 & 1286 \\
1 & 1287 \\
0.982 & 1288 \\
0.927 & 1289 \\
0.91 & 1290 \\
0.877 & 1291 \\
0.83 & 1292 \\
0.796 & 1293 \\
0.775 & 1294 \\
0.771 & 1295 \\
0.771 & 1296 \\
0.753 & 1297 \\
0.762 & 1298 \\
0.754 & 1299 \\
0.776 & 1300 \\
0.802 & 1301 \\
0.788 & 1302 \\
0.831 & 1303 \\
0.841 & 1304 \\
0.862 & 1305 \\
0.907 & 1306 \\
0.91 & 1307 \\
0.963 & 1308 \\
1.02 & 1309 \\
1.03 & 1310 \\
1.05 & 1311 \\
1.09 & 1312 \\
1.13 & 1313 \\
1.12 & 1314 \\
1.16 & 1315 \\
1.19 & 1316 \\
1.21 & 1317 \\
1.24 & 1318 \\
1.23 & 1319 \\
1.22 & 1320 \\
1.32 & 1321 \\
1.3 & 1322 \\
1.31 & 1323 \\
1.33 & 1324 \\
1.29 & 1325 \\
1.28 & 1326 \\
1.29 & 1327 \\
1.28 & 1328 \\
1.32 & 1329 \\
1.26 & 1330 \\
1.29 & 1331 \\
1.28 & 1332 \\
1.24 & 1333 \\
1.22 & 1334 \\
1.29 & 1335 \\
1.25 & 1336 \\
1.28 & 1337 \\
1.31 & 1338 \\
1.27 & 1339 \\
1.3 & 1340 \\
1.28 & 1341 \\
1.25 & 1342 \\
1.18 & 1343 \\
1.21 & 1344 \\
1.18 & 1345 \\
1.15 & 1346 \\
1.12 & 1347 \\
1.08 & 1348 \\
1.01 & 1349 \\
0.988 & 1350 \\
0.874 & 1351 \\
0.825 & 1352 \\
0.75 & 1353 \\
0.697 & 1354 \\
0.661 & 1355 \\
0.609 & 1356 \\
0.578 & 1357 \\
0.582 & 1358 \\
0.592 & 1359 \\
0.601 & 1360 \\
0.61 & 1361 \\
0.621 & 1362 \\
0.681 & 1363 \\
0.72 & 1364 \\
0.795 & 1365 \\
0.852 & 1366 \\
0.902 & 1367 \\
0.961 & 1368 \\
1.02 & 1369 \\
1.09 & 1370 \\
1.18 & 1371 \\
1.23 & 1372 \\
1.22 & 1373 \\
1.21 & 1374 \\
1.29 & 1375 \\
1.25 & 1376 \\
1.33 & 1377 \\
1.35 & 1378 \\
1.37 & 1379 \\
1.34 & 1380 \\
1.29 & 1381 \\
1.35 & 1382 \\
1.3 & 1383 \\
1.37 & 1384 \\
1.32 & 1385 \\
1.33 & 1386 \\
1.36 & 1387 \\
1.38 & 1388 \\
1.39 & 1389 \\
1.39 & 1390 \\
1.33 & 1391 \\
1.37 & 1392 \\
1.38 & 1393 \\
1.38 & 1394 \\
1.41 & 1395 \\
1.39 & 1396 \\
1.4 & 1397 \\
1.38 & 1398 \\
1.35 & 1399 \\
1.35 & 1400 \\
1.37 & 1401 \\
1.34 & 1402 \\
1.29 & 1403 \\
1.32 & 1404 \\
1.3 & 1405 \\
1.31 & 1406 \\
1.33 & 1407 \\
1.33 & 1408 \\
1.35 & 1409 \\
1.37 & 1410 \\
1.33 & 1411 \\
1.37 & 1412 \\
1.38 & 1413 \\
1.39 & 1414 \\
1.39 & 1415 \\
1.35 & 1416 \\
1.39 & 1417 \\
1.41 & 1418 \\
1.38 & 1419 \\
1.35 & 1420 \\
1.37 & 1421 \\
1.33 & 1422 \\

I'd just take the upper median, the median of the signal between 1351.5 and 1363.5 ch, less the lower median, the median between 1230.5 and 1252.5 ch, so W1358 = -0.82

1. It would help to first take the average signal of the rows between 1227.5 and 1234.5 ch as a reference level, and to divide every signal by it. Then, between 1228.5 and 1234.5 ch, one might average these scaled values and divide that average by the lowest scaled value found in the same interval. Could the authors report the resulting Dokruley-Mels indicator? 1.00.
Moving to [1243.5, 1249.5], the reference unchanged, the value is 1.03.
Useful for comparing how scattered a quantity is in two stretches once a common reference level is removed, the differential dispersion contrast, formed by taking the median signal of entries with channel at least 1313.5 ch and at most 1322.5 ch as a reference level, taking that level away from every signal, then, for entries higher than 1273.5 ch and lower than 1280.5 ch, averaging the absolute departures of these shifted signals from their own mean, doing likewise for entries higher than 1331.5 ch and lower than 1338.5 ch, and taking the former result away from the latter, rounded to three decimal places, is 0.004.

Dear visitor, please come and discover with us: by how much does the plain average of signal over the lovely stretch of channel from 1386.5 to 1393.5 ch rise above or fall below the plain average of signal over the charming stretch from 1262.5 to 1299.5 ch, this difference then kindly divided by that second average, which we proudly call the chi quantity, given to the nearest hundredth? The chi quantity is 0.27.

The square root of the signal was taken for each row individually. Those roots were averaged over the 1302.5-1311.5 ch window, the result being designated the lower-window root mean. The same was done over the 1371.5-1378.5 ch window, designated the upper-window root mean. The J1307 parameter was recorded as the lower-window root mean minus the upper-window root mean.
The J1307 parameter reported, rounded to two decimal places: -0.16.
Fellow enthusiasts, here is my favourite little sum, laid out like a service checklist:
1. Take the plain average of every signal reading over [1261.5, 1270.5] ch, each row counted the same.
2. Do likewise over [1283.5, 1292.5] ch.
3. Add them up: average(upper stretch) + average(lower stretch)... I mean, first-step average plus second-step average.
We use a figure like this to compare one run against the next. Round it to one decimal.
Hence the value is 2.3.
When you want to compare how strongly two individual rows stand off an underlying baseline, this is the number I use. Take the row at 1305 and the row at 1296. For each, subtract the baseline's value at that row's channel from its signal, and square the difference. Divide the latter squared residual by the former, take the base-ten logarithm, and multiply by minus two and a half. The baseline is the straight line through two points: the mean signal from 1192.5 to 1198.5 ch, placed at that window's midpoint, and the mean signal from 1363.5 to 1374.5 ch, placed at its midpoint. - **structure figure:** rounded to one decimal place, -0.7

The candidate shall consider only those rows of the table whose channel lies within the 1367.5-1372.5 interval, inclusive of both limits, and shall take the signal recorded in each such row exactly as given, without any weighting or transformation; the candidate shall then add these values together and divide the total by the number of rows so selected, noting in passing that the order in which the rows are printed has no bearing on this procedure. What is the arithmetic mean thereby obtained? 1.1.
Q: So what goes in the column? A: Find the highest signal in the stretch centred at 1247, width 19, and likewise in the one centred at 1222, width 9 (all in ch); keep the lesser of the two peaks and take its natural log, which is 0.36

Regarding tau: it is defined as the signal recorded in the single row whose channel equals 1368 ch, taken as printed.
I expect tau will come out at 0.961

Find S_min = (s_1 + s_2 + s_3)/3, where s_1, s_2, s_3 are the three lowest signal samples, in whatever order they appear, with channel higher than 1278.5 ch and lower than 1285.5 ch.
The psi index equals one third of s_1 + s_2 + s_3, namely 1.1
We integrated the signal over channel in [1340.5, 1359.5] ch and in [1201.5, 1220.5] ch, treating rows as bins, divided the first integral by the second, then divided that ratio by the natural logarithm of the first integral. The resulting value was 0.247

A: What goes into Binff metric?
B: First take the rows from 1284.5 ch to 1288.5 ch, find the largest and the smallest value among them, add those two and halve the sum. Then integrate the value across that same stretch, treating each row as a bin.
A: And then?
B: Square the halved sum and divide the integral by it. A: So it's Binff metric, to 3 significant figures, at 3.80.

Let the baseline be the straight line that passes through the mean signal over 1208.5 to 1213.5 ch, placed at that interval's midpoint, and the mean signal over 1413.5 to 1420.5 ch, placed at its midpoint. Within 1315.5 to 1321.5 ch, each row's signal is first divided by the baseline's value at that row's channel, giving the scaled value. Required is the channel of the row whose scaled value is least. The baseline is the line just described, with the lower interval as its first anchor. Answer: 1316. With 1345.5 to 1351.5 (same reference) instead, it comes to 1351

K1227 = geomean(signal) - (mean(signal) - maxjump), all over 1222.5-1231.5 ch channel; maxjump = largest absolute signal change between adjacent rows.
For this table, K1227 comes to 0.080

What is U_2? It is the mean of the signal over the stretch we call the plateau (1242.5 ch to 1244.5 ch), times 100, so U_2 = 147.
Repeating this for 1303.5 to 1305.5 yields 85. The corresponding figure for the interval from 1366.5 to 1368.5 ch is 93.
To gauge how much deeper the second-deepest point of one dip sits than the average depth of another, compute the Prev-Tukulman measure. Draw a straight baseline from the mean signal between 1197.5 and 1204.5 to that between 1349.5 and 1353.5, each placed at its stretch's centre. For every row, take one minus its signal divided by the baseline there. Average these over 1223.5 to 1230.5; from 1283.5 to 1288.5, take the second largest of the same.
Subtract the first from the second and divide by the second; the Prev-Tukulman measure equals 6.1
